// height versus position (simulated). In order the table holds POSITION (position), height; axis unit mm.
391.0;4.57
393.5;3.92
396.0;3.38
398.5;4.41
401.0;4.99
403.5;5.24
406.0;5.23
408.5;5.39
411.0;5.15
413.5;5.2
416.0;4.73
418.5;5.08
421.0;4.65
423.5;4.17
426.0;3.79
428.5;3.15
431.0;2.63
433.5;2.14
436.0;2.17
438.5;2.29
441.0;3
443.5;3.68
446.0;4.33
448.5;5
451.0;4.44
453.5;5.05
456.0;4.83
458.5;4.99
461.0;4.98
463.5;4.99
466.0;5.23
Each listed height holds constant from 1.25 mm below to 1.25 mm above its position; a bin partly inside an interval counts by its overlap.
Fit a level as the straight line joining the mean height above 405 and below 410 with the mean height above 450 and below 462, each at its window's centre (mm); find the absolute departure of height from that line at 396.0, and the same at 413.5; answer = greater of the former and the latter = 2.0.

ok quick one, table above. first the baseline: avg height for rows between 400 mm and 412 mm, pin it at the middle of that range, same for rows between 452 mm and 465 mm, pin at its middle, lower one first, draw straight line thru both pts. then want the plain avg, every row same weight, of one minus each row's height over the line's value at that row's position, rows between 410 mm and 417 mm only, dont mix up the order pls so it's 0.03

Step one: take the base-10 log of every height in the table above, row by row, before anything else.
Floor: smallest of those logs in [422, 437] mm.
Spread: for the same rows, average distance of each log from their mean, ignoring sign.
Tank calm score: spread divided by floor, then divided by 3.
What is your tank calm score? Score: 0.10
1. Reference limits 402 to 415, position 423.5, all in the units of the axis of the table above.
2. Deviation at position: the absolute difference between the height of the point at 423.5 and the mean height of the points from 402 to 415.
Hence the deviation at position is 1.1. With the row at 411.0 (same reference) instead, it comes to 0.1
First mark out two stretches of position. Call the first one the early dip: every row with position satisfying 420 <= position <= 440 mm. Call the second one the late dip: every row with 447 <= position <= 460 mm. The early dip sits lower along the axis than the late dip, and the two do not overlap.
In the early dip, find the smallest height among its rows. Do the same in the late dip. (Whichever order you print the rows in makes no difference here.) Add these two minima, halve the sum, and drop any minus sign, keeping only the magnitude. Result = 3.3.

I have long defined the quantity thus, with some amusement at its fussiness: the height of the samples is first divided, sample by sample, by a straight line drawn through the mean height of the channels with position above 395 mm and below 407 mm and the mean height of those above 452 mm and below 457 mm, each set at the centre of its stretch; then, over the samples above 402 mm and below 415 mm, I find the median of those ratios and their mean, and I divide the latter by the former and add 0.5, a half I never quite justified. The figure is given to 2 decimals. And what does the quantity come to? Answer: 1.50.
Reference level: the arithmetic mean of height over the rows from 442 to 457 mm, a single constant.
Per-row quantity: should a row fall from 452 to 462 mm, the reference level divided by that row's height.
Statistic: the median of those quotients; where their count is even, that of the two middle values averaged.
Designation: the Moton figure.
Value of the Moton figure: 0.91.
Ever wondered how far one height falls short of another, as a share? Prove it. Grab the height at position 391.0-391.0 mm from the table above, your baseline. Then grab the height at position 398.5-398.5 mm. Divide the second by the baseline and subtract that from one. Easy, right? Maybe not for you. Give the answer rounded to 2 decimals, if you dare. 0.04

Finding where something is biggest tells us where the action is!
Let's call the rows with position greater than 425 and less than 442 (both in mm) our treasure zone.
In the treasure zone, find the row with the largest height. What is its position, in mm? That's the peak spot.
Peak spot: 426.0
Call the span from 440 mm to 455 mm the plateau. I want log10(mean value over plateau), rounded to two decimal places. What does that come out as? 0.63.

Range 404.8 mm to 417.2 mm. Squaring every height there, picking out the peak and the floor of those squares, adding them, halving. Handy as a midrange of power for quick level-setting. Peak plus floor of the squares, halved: 26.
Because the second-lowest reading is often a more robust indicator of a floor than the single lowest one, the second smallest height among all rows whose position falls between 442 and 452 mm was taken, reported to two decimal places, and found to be 4.33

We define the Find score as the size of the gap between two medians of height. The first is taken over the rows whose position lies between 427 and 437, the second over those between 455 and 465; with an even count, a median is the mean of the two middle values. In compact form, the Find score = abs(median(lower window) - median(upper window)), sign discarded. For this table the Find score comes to 2.6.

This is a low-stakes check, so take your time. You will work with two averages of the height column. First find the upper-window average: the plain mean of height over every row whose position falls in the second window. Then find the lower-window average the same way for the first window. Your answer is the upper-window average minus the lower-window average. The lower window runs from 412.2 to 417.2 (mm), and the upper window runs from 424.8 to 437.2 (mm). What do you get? -2.2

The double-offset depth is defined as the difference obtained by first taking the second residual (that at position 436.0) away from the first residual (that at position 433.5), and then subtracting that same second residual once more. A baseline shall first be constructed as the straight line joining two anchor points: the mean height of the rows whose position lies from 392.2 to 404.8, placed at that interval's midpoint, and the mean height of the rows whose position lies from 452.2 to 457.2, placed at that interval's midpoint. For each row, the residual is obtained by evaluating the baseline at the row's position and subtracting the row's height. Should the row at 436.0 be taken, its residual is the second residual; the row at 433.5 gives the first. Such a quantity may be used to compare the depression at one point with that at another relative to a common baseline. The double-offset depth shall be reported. -2.6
